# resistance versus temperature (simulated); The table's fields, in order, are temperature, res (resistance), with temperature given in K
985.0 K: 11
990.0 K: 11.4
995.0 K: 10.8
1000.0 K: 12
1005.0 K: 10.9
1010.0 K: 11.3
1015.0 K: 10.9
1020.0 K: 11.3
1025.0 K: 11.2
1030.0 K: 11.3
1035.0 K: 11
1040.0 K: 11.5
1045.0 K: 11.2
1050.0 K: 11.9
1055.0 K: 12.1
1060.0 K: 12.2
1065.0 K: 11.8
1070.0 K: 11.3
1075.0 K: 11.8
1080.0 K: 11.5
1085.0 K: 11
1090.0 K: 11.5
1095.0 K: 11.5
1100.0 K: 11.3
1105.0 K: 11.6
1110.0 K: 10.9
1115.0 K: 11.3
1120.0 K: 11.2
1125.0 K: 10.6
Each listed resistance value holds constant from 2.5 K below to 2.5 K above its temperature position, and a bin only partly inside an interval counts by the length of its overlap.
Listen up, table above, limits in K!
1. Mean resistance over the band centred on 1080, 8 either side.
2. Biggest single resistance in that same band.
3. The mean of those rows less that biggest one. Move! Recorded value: -0.37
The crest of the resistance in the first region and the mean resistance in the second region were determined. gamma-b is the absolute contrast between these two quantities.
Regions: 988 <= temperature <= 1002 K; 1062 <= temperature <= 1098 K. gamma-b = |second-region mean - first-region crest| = 0.51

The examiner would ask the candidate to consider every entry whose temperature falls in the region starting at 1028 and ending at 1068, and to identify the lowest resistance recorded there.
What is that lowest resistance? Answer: 11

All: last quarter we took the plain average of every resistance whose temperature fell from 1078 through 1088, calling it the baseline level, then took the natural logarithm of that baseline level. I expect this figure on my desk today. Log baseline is 2.42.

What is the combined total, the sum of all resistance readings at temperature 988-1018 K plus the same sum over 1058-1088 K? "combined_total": 137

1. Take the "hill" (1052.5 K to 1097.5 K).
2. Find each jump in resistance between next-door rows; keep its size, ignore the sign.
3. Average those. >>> 0.350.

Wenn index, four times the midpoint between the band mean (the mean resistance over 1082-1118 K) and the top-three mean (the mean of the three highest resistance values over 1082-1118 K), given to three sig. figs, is 45.7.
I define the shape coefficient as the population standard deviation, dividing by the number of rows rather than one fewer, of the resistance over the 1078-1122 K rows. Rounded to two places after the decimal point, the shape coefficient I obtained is 0.23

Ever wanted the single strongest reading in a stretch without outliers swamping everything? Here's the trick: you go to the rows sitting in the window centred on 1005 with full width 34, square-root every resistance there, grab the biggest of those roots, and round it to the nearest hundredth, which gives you 3.46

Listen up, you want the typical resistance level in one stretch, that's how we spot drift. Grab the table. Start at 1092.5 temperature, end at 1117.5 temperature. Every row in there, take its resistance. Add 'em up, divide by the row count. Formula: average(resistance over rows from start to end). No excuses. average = 11.3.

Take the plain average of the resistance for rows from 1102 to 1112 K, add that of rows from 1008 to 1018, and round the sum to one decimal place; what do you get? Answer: 22.4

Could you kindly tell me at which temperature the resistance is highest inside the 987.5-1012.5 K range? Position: 1000.0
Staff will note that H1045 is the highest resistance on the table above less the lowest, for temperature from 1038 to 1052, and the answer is 0.70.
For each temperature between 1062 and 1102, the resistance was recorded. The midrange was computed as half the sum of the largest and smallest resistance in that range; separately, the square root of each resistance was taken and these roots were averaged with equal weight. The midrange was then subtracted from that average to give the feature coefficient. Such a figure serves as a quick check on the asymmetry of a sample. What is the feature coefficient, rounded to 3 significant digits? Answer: -8.01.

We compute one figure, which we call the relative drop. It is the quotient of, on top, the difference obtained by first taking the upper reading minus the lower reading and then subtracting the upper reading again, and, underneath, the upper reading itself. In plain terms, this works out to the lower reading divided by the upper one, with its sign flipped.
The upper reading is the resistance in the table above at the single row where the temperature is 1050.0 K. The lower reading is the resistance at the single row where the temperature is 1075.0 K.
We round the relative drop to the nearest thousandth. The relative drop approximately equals -0.992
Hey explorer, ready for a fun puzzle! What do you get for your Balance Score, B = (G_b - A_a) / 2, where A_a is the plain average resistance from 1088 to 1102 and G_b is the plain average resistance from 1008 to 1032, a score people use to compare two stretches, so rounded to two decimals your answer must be -0.12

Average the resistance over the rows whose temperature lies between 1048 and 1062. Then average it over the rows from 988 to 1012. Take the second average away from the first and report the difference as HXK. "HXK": 0.79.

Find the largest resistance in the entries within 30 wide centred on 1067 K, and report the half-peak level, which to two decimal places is 6.10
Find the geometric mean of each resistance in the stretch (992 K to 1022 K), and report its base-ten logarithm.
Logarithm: 1.049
